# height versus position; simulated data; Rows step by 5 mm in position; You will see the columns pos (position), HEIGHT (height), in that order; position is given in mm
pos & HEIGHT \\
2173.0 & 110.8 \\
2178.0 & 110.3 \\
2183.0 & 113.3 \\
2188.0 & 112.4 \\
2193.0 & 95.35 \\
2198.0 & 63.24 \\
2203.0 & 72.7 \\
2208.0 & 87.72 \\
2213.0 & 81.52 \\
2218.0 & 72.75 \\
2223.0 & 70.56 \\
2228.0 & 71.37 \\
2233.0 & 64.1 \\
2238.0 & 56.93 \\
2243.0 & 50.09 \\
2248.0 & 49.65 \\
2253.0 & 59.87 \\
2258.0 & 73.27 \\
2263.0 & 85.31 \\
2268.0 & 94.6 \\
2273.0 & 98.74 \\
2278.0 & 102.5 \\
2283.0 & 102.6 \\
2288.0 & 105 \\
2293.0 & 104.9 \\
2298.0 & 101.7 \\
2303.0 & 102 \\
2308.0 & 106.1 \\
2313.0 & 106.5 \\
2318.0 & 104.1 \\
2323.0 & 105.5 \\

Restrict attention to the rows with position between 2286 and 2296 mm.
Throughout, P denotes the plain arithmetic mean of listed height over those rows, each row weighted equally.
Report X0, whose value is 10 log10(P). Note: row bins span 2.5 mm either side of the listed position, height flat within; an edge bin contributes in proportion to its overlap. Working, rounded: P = 105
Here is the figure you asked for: 20.2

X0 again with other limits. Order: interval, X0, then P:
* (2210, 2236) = 18.6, 72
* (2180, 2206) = 19.6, 91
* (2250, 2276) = 19.2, 82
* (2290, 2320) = 20.2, 104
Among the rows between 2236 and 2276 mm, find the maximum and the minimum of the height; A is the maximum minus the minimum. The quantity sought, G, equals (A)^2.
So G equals 2410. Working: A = 49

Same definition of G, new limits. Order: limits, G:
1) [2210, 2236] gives 303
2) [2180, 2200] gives 2506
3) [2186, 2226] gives 2417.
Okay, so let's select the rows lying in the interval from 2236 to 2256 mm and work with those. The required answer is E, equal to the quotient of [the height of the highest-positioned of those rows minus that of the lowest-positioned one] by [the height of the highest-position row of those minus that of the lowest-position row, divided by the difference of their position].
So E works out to 15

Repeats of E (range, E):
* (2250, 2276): 20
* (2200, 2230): 25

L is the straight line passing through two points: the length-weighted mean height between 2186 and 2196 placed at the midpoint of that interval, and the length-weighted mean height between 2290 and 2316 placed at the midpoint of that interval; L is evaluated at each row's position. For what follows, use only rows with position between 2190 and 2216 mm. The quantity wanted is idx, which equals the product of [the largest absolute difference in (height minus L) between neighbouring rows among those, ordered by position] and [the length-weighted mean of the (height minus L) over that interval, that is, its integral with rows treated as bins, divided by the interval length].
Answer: -681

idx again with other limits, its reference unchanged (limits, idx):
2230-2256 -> -464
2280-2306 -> -2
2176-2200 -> -62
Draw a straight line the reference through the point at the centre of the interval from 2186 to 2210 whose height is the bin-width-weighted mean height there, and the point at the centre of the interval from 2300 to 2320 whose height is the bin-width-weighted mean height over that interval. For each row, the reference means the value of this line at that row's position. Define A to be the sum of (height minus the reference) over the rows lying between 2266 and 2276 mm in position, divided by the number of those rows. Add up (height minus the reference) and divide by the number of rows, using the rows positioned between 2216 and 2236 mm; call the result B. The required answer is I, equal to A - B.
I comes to 19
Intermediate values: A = -1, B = -21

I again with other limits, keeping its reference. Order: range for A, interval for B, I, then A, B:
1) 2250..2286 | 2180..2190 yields -39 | -9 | 29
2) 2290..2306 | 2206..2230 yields 13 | 0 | -12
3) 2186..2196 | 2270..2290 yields 17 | 19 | 3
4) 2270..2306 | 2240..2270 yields 28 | 2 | -27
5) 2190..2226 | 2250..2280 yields 2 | -10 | -11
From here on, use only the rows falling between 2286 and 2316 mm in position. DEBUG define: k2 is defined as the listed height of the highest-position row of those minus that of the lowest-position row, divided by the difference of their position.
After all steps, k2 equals 0.1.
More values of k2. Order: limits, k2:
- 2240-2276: 1.6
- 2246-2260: 2.4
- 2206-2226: -1.1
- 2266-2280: 0.8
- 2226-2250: -1.1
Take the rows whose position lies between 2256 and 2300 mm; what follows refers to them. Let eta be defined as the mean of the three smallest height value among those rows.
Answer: 84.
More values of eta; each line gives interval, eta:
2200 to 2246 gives 57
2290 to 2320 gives 103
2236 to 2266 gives 52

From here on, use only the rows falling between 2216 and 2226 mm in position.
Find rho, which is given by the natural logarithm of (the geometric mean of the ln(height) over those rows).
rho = 1.45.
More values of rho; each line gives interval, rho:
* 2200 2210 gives 1.48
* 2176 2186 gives 1.55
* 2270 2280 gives 1.53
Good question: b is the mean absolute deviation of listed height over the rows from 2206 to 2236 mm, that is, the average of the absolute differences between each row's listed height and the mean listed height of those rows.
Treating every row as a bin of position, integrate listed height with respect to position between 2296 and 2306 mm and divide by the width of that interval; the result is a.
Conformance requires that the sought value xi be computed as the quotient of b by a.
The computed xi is 0.06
